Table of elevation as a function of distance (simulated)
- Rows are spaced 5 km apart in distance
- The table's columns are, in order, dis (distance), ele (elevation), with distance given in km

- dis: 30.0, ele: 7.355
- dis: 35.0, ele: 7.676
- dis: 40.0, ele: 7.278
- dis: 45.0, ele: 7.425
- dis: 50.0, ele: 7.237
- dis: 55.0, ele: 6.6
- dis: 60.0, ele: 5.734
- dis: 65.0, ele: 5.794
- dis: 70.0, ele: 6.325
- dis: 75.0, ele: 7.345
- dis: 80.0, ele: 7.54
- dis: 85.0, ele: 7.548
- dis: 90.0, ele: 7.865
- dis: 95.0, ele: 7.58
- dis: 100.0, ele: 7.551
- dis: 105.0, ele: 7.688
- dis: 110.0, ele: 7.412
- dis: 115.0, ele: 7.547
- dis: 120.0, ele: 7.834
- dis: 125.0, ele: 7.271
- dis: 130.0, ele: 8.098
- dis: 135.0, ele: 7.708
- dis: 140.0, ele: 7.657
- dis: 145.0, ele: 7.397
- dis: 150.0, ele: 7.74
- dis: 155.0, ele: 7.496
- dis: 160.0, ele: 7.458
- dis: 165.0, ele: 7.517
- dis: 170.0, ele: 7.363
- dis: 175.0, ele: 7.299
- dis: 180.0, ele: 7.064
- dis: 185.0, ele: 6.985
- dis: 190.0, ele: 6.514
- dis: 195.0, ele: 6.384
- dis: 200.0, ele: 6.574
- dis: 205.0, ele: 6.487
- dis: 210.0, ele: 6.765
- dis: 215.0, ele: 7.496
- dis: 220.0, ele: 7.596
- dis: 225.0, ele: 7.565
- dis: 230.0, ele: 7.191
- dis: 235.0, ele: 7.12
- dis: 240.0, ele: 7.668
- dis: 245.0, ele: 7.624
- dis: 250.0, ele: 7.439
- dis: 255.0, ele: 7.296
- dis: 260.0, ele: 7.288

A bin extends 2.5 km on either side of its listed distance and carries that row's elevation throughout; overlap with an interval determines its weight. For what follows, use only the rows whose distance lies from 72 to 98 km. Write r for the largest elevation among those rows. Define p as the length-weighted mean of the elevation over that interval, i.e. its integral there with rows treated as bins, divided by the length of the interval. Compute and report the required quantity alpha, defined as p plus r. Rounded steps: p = 7.55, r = 7.865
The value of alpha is 15.4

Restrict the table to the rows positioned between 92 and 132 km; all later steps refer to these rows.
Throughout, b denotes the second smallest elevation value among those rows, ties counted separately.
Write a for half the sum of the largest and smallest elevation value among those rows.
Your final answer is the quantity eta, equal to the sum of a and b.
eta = 15.1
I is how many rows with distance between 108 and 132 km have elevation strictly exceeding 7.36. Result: 4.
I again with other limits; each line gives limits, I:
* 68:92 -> 3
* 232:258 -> 3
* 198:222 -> 2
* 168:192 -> 1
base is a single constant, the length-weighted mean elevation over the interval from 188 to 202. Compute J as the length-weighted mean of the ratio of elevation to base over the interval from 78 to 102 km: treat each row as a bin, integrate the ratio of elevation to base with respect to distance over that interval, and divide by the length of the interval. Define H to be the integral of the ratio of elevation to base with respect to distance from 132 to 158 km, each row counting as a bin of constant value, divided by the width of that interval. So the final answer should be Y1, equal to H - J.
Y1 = 0.00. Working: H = 1.17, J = 1.17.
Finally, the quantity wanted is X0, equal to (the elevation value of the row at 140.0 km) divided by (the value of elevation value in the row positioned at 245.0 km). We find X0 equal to 1.00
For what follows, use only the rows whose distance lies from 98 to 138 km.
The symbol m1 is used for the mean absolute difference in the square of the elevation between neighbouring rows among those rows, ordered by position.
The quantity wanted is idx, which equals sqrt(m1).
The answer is 2.39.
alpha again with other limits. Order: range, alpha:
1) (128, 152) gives 15.8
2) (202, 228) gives 14.8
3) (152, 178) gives 14.9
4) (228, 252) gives 15.1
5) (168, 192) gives 14.4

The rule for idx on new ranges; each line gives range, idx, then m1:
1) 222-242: 2.21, 4.9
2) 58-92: 2.20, 4.8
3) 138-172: 1.66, 2.8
